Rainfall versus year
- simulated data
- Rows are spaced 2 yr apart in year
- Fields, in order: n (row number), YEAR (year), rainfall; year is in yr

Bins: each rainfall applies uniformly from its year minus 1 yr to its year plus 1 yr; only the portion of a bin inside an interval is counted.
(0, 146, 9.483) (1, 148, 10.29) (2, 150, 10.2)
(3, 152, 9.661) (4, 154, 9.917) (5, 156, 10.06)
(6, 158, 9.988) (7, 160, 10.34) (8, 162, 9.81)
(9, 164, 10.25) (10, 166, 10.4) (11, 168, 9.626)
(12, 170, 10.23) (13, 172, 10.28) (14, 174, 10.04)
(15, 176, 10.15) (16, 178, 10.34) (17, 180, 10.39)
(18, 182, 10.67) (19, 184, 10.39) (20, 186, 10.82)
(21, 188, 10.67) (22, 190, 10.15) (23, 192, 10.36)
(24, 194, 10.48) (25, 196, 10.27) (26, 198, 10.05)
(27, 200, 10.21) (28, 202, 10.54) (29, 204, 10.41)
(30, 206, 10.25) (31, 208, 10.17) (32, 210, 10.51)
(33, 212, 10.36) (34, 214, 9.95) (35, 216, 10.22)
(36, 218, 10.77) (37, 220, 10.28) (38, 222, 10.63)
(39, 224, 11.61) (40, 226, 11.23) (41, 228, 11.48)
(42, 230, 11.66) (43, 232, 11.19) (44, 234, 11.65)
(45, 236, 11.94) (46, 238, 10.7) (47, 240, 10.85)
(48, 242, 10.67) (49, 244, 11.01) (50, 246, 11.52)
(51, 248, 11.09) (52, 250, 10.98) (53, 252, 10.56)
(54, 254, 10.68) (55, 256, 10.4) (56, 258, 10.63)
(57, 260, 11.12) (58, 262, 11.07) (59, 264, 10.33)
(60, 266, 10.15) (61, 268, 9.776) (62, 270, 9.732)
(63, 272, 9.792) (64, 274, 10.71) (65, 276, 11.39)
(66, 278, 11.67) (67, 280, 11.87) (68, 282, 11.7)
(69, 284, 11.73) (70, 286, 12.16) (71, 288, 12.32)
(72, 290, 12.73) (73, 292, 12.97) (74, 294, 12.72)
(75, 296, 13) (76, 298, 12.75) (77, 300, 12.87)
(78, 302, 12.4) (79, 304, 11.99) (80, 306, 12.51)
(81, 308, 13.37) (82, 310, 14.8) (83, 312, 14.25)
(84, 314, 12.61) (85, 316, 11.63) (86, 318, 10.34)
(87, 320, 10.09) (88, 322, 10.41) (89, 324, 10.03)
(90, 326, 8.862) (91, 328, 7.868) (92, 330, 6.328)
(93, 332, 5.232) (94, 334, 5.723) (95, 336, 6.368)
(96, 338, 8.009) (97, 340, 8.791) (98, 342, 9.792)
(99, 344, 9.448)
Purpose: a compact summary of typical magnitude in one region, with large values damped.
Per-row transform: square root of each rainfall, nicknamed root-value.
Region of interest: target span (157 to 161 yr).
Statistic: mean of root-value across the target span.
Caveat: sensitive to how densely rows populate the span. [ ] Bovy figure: 3.19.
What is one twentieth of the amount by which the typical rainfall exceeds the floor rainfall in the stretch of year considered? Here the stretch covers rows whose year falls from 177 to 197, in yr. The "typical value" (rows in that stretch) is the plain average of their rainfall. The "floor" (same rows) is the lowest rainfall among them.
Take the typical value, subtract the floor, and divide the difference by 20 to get 0.015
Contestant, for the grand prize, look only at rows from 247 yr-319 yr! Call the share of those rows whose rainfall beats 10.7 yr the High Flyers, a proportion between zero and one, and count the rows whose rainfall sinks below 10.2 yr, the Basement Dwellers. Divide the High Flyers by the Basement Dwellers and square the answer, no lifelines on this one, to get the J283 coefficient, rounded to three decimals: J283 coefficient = 0.033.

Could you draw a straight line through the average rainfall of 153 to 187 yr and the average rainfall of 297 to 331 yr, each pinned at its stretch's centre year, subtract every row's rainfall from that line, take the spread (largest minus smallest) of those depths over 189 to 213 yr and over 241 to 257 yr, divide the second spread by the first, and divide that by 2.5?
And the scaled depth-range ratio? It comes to 1.0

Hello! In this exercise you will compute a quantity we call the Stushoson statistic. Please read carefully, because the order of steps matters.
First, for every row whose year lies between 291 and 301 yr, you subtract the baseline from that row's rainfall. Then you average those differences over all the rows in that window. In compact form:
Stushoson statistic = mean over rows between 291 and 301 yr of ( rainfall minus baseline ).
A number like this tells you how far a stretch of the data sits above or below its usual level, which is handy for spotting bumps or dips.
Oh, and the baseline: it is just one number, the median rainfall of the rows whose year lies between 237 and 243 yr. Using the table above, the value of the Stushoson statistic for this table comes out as 2.16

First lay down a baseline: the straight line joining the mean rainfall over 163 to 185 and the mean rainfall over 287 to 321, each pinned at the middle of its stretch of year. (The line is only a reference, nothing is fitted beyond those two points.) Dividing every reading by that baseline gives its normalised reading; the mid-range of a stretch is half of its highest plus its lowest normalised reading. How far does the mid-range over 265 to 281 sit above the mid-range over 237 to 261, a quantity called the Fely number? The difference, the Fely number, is -0.05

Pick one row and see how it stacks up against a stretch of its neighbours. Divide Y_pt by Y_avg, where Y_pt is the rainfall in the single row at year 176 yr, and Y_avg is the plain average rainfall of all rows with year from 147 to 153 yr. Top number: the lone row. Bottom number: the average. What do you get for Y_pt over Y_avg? 1.01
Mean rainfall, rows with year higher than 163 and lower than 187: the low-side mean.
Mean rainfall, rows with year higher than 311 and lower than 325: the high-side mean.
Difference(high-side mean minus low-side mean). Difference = 1.0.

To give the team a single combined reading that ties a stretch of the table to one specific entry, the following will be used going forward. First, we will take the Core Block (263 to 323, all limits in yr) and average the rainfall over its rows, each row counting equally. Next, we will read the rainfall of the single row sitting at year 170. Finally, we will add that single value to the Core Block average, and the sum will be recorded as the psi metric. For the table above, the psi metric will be 22.1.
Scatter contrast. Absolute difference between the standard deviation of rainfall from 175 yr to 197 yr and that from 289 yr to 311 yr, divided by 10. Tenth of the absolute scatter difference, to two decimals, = 0.05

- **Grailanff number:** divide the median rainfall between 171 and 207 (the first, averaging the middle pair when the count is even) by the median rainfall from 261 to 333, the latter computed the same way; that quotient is 0.89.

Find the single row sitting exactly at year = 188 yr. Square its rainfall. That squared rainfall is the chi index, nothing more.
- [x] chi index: 114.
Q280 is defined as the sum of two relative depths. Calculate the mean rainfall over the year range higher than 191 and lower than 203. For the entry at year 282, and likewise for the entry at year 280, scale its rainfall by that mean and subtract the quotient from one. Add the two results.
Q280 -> -0.28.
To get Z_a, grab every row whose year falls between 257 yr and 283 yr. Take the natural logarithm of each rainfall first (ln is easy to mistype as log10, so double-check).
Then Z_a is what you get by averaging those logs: 2.37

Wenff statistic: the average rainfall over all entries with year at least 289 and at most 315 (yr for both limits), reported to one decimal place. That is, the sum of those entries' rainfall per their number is 13.0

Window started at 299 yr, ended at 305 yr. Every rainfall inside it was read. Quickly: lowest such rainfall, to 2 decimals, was 11.99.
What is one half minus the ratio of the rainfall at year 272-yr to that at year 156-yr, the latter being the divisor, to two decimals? -0.47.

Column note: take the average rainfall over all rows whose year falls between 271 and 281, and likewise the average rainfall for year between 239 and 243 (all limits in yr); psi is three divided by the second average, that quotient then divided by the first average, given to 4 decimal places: 0.0251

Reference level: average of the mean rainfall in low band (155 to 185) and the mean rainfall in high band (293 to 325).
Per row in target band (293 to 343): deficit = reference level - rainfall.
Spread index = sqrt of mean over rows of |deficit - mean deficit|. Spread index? 1.5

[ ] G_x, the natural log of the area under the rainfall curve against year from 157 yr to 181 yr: 5.50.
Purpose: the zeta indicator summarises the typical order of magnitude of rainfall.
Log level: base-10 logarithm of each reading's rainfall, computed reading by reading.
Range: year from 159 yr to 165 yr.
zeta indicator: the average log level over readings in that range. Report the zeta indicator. 1.006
